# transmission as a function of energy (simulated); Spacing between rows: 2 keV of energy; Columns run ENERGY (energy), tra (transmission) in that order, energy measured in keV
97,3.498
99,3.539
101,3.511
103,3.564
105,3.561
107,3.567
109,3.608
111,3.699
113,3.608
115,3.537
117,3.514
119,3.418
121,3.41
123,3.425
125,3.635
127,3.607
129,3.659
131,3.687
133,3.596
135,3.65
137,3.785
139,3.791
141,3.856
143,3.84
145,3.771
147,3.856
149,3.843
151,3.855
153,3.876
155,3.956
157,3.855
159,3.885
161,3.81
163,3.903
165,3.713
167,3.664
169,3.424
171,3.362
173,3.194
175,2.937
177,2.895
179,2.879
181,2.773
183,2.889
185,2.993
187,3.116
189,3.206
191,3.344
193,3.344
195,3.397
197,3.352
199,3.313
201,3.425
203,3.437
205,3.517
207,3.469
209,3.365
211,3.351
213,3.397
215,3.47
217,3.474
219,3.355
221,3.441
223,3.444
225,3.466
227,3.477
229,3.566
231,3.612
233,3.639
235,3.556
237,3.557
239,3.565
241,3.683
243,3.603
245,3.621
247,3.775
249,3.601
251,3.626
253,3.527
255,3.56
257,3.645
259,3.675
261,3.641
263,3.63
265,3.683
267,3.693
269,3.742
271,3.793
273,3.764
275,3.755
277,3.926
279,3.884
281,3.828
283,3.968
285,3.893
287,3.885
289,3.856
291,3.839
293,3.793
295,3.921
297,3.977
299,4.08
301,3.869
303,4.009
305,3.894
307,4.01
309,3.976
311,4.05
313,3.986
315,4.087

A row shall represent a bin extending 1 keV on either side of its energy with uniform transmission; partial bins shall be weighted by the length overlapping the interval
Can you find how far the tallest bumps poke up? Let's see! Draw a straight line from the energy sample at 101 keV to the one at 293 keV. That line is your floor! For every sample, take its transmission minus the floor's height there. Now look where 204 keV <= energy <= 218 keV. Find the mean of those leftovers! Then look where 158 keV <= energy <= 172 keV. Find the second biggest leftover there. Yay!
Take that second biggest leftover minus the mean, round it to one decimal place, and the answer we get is 0.5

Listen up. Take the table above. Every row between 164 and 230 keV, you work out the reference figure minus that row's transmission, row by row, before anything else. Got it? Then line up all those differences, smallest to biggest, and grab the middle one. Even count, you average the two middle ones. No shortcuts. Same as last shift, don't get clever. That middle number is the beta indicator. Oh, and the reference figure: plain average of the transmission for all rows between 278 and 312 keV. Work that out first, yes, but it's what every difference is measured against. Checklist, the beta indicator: 0.6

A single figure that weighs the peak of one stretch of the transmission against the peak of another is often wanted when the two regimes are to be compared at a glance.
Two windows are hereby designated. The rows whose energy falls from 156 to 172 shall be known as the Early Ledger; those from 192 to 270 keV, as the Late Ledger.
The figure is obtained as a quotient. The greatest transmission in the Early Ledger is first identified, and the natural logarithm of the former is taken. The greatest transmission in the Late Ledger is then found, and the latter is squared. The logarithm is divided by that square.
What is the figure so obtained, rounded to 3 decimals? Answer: 0.096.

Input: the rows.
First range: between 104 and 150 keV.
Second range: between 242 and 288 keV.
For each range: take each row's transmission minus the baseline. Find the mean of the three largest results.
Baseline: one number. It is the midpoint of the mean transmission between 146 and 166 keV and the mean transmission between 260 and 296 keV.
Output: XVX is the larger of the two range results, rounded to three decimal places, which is 0.099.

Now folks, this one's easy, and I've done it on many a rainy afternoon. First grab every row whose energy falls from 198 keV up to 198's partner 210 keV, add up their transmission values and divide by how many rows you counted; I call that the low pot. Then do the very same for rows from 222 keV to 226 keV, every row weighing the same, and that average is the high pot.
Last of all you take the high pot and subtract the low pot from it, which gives 0.03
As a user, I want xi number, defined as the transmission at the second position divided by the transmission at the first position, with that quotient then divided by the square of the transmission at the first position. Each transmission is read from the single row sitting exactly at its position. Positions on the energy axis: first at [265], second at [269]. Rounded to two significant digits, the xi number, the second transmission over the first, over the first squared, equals 0.075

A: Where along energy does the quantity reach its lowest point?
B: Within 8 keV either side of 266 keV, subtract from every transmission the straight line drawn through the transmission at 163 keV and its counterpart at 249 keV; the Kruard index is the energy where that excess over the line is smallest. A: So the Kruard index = 263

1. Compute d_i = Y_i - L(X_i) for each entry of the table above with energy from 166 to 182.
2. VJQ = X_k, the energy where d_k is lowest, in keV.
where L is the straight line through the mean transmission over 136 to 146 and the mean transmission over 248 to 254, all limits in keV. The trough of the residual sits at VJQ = 181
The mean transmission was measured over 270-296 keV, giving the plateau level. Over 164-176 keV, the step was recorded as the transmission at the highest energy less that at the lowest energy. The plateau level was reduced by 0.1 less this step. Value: 2.98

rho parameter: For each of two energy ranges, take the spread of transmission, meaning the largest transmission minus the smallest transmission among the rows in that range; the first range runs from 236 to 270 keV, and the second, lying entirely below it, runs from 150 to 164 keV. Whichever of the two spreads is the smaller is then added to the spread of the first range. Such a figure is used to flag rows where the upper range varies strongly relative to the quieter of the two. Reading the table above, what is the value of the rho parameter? 0.39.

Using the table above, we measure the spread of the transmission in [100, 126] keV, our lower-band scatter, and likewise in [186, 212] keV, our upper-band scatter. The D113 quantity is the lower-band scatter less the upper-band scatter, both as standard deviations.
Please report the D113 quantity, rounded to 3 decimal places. -0.018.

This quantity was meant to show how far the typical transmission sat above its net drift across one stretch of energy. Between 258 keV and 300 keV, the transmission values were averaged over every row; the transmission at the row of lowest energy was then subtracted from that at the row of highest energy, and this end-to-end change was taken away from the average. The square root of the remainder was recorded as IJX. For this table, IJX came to 1.85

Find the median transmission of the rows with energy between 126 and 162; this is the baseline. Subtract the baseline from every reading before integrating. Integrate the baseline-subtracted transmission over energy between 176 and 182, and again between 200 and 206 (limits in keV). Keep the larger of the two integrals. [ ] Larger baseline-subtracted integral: -2.2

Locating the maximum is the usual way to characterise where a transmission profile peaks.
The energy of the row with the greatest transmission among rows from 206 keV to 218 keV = 217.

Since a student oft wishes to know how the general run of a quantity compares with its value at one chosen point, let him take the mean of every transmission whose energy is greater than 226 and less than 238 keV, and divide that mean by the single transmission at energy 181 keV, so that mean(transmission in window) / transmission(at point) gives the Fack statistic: 1.29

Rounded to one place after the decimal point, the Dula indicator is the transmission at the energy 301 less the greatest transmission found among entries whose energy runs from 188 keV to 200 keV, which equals 0.5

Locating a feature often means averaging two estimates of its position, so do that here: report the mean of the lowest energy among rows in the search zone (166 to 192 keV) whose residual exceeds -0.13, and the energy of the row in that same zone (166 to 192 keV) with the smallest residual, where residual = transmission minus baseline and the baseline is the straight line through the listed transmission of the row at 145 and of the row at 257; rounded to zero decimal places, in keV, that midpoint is 174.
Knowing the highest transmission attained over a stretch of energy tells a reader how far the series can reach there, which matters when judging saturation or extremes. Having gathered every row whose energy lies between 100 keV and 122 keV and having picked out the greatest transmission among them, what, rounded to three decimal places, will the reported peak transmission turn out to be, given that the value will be 3.699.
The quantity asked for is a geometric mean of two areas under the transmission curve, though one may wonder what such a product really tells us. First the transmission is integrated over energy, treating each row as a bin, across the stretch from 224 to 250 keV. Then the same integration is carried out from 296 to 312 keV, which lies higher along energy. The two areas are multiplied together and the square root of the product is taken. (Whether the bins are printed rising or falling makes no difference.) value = 77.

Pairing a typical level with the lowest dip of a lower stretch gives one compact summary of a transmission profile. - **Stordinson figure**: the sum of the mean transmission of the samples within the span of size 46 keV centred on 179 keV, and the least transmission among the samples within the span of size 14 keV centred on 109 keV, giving 6.87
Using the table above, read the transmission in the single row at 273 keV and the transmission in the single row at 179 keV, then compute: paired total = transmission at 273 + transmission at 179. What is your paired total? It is 6.64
